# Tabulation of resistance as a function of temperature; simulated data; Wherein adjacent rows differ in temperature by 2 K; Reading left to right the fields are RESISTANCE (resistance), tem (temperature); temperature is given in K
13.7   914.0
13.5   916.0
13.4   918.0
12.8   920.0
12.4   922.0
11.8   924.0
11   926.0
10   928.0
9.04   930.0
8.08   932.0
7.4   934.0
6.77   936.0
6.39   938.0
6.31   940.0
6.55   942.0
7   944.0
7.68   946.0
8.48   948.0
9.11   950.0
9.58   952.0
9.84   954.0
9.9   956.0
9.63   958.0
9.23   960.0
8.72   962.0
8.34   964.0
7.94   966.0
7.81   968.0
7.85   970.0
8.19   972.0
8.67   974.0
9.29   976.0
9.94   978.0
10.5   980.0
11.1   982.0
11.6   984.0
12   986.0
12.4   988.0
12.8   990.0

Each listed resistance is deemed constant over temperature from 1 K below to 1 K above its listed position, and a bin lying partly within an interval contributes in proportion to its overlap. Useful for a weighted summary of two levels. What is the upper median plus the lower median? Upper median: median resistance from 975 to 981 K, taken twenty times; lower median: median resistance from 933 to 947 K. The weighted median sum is 206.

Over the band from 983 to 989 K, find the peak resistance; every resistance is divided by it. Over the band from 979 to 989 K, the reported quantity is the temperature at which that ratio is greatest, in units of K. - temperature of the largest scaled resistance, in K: 988.0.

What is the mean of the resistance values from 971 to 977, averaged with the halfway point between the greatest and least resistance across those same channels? 8.7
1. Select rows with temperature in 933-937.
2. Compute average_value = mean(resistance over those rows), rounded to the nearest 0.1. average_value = 7.1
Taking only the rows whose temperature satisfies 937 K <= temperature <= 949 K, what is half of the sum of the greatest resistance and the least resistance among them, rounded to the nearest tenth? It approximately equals 7.4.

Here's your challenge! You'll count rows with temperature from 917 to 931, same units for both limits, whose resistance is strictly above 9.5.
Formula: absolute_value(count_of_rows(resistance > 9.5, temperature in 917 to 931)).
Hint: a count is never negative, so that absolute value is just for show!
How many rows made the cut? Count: 6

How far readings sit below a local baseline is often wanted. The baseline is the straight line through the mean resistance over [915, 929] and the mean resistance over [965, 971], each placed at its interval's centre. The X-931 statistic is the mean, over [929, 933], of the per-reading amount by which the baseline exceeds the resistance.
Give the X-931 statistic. 2.7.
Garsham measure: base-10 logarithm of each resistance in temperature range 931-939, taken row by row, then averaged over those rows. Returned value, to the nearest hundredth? 0.85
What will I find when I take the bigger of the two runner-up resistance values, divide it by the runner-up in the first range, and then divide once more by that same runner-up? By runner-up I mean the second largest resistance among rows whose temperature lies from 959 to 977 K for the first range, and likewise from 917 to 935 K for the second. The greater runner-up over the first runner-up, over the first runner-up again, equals 0.15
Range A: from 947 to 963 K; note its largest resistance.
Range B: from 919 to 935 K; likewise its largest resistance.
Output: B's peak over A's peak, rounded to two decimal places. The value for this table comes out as 1.29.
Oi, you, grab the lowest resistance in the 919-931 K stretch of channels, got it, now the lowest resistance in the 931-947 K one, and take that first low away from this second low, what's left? -2.7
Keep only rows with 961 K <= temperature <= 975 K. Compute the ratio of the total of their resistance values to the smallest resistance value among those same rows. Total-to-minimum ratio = 7.4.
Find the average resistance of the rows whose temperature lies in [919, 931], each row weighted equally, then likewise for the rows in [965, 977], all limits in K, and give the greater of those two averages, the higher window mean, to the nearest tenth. 11.2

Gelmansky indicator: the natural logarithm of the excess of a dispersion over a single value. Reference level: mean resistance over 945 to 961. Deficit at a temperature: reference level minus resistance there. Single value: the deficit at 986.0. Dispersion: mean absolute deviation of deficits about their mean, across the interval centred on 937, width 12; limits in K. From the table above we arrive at 1.2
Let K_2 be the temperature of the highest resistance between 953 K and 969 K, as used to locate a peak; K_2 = 956.0 K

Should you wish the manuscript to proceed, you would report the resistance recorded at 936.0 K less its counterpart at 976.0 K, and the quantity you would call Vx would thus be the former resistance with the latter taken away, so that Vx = -2.5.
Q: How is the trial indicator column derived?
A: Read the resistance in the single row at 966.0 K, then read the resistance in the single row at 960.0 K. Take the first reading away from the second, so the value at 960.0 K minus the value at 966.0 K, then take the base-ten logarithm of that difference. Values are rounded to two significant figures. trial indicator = 0.11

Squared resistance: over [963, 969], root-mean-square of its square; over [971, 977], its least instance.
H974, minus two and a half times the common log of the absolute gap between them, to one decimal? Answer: -1.0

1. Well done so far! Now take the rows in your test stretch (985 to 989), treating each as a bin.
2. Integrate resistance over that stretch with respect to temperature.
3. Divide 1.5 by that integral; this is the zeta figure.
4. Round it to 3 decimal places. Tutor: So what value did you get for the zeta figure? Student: 0.031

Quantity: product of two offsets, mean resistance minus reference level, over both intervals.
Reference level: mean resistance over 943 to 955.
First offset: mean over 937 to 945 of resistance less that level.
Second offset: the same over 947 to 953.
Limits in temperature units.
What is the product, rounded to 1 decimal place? -0.9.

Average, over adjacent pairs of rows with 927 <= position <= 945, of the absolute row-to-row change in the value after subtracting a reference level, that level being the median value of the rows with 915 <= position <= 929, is 0.55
